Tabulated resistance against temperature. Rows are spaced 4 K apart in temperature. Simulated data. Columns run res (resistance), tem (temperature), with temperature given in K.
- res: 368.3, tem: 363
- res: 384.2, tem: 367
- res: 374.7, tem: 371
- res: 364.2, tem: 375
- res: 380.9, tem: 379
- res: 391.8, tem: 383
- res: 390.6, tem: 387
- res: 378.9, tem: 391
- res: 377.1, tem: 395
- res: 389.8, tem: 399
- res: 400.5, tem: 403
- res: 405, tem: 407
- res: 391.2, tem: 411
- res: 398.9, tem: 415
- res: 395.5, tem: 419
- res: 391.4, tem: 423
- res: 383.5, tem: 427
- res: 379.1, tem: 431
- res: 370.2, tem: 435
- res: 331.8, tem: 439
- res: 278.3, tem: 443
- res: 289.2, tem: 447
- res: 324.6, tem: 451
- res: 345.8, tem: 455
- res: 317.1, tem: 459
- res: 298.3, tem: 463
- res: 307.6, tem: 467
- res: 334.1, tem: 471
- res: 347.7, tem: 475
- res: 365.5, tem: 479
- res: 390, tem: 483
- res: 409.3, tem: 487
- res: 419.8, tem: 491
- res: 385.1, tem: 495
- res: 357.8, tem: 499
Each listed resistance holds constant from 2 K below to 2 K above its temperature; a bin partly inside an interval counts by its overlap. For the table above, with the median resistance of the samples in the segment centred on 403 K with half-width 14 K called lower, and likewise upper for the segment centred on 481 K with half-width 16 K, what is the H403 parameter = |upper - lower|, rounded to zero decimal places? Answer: 16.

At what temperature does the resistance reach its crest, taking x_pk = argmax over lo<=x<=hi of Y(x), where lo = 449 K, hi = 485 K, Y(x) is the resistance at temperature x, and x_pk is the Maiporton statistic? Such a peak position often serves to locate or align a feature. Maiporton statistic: 483 K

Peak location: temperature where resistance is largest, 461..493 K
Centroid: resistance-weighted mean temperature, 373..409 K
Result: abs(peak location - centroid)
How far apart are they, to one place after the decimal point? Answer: 99.8 K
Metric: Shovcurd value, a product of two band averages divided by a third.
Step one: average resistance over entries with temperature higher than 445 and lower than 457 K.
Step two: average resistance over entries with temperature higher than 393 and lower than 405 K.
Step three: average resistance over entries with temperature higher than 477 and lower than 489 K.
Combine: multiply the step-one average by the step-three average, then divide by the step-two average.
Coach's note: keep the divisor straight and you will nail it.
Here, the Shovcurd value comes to 319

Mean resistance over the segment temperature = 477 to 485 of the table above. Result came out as 378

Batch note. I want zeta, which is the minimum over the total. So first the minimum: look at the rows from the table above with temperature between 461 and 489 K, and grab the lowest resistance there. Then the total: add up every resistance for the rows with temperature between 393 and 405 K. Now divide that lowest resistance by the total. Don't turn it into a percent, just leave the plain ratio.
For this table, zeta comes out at 0.26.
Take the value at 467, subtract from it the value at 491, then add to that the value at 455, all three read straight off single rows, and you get 234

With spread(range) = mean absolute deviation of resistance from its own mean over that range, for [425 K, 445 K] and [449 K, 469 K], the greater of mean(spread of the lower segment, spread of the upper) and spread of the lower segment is 35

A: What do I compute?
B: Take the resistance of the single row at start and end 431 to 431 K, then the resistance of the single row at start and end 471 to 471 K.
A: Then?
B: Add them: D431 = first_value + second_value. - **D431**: 713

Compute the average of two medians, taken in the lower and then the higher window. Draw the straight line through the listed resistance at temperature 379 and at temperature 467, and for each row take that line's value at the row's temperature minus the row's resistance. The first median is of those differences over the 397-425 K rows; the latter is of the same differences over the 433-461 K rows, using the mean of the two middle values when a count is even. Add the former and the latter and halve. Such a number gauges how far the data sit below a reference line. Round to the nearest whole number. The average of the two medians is -25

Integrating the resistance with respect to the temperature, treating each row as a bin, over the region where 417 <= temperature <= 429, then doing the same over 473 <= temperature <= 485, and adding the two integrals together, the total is 9094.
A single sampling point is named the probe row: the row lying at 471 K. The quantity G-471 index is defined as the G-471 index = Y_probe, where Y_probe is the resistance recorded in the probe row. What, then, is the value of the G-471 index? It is 334.1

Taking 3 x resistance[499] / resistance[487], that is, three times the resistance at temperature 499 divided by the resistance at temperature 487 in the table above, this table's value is 2.6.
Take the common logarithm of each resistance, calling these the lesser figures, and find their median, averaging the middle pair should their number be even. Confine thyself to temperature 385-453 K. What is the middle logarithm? 2.584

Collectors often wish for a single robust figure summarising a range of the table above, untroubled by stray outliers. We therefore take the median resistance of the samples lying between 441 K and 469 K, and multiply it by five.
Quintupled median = 1538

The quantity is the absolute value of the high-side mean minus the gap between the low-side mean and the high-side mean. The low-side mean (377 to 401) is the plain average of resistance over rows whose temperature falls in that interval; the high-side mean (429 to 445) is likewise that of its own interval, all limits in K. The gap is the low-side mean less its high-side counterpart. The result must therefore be 295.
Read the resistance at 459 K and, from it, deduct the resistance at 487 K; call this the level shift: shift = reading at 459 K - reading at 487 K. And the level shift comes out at -92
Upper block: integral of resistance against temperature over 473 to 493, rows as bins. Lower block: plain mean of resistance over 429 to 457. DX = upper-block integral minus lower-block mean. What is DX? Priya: 7398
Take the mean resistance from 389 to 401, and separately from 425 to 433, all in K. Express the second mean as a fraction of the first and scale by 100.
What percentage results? 100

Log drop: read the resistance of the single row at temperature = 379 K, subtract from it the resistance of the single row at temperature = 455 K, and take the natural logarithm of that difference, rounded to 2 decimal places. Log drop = 3.56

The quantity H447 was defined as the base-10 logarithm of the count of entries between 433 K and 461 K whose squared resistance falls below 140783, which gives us 0.8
